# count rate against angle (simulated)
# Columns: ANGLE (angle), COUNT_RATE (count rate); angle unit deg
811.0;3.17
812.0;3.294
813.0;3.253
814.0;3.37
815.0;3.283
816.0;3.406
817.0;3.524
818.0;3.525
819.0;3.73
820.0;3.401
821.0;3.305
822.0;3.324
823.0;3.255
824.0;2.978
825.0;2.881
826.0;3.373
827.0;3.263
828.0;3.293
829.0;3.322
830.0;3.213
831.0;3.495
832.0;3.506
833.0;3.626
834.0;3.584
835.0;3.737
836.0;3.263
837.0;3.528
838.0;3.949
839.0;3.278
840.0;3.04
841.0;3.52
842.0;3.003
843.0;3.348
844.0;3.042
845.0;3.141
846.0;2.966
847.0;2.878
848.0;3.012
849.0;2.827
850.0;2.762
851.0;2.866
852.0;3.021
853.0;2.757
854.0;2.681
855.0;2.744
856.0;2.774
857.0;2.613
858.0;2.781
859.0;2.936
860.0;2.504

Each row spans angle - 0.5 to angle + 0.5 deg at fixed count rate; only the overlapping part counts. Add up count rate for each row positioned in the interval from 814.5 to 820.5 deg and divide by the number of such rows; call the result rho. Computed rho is 3.48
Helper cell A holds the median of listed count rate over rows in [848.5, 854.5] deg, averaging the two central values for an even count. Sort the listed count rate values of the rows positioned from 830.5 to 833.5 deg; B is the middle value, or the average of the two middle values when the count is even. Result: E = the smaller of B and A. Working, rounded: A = 2.79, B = 3.51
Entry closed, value 2.8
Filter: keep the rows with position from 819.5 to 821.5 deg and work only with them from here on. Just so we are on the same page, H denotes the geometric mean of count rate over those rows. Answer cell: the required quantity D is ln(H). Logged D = 1.21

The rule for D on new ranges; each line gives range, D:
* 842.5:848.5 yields 1.12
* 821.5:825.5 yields 1.13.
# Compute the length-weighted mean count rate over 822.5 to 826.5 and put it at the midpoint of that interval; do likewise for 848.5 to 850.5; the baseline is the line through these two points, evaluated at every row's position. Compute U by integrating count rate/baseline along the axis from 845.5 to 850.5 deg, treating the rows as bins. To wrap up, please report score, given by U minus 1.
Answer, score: 4.13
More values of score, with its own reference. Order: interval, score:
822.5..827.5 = 4.06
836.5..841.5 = 4.90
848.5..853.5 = 4.13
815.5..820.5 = 4.48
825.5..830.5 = 4.35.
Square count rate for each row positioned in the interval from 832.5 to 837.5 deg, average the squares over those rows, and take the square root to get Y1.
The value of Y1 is 3.55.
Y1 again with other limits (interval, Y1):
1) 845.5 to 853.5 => 2.89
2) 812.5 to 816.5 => 3.33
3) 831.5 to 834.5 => 3.57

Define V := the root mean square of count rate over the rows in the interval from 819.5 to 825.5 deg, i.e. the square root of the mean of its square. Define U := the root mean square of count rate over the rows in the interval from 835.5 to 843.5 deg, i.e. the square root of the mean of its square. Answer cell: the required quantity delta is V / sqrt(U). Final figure 1.74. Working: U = 3.4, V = 3.20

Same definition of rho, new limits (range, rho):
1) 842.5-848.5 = 3.06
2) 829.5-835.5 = 3.53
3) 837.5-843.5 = 3.36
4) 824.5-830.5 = 3.22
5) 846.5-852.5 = 2.89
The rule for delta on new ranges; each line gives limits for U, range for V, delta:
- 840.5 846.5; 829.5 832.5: 1.91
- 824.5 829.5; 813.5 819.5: 1.93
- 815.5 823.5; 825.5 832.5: 1.81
